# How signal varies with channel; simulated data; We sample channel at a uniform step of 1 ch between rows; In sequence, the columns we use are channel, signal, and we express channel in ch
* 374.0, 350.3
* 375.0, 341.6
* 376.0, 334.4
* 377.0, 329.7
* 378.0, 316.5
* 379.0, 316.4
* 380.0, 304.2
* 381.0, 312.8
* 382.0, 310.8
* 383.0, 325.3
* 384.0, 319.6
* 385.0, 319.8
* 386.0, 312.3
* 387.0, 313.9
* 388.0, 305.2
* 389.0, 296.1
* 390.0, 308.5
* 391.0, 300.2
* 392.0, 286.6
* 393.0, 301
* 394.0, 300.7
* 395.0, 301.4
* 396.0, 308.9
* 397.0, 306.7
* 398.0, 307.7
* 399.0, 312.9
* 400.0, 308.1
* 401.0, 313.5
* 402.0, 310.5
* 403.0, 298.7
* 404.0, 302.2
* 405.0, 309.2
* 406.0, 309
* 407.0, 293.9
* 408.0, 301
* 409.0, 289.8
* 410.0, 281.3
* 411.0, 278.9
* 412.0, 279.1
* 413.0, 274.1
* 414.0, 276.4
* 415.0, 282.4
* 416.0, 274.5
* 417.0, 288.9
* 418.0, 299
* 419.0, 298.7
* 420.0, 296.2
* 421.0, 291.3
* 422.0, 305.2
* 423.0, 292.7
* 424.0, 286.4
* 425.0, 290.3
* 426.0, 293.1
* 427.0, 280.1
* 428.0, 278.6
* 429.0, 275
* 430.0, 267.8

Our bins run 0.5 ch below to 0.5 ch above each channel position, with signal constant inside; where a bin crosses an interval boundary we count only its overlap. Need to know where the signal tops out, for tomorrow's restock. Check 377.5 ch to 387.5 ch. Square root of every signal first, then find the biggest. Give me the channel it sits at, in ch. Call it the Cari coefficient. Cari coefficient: 383.0 ch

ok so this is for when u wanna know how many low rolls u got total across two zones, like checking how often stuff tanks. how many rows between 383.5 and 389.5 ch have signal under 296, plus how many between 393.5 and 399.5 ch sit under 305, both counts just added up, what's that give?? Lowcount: 2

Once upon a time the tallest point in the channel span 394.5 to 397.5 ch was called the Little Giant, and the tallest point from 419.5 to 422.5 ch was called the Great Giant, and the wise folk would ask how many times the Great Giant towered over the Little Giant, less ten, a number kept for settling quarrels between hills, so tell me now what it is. -9.01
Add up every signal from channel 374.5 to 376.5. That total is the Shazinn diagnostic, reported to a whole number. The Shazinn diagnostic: 676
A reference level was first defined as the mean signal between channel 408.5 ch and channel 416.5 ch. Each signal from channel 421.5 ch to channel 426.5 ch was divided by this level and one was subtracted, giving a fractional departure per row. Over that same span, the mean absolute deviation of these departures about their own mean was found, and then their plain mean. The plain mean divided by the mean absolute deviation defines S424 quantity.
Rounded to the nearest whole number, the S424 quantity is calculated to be 3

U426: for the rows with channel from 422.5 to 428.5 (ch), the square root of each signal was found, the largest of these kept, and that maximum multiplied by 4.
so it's 68.5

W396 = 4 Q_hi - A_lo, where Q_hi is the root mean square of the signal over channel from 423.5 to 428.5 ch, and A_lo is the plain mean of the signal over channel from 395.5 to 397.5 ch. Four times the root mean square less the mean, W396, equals 835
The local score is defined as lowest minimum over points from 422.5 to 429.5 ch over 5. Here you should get 55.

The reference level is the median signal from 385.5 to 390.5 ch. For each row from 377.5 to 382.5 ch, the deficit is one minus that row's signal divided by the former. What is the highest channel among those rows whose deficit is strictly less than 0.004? 382.0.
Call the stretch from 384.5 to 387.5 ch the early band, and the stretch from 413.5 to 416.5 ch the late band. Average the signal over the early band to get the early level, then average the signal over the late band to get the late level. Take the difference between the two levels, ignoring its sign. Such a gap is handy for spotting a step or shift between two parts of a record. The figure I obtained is 38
